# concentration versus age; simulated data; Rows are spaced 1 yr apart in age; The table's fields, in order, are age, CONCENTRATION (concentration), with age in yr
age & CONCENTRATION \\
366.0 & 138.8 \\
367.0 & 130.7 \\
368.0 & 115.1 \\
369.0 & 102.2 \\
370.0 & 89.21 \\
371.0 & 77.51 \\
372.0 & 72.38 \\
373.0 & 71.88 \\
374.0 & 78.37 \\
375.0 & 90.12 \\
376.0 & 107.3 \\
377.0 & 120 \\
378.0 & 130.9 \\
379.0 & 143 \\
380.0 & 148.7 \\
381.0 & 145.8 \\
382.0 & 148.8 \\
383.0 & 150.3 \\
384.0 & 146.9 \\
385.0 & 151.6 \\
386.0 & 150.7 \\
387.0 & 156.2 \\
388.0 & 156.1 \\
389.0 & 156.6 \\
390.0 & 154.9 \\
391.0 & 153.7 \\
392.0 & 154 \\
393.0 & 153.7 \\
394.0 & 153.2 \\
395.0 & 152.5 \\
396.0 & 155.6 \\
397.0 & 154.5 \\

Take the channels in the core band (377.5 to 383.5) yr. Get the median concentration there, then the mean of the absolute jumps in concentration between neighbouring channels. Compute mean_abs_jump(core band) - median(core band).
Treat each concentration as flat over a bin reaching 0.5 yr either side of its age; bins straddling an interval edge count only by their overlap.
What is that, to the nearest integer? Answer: -142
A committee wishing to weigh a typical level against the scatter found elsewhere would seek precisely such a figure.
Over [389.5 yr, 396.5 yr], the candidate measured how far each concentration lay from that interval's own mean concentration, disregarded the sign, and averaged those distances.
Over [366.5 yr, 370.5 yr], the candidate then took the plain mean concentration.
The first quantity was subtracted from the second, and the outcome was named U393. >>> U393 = 109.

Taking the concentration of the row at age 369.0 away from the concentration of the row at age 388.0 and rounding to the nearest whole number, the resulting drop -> 54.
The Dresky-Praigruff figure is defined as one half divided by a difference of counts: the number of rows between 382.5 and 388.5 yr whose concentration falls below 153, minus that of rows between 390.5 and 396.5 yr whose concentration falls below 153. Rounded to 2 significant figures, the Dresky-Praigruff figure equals 0.17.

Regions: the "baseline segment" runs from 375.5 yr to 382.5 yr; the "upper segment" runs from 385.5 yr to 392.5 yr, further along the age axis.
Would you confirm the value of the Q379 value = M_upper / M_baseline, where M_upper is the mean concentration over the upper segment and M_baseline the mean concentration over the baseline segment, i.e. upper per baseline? 1.15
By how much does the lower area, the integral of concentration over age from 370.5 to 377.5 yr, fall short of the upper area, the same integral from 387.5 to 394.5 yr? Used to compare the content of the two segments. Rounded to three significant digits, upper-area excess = 465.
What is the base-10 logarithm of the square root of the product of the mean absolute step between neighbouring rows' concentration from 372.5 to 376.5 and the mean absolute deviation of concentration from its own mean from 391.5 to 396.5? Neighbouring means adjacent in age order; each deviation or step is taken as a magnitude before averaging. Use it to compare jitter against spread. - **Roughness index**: 0.49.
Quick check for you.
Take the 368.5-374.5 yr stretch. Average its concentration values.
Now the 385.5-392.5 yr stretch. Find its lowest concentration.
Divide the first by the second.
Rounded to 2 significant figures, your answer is 0.54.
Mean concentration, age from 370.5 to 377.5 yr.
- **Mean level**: 88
